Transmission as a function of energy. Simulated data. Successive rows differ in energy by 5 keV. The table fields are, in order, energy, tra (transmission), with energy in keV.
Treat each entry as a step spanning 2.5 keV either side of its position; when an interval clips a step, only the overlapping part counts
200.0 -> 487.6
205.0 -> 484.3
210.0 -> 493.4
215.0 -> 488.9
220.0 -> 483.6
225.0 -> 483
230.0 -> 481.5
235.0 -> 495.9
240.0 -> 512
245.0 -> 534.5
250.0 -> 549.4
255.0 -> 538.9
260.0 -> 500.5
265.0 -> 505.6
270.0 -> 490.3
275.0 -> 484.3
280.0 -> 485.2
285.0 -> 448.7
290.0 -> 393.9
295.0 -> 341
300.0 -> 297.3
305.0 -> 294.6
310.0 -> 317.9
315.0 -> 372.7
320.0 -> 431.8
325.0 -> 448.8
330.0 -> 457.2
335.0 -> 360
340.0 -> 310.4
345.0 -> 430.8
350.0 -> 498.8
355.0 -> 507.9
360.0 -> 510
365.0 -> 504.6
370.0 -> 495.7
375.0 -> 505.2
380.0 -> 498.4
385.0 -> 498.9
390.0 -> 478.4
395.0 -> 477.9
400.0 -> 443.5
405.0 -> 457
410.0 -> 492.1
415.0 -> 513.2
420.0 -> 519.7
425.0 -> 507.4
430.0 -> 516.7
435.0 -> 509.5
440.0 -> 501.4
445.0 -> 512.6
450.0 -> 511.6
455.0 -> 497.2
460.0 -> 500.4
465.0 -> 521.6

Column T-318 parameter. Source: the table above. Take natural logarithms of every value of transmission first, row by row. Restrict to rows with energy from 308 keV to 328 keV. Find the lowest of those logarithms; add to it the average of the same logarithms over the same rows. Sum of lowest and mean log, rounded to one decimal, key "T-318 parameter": 11.7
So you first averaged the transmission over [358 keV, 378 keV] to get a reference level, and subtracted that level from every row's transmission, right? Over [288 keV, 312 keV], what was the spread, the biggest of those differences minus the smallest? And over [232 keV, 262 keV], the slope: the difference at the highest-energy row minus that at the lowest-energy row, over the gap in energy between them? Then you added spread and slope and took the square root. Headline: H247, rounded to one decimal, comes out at 10.0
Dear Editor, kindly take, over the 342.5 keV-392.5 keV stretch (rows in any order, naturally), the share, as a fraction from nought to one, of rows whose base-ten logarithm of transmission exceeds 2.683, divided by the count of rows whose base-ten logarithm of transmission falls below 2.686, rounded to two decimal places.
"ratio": 0.40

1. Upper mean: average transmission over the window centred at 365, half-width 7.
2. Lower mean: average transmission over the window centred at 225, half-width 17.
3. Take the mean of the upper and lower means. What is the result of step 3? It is 497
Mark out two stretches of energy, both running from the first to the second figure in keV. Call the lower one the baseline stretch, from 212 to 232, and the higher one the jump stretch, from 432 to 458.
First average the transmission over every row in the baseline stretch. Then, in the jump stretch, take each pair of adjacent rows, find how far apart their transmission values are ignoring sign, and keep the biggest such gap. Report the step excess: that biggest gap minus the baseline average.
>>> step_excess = -470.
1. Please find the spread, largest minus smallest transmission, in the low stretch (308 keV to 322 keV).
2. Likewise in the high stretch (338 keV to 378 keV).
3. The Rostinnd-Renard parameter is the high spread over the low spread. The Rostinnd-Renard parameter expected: 1.75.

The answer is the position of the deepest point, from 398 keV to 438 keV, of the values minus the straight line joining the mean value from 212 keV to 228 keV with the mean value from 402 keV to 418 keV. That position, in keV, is 400.0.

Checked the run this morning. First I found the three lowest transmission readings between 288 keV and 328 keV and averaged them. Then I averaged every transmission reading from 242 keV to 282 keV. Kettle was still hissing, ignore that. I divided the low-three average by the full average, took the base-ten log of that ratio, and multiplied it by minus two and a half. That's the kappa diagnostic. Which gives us 0.57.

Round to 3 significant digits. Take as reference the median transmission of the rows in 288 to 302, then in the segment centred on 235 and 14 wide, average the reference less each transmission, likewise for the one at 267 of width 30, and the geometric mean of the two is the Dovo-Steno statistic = 158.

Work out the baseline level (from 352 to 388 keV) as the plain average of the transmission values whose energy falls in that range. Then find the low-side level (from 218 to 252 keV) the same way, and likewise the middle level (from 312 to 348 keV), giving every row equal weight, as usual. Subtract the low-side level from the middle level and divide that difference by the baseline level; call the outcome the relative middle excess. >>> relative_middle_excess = -0.21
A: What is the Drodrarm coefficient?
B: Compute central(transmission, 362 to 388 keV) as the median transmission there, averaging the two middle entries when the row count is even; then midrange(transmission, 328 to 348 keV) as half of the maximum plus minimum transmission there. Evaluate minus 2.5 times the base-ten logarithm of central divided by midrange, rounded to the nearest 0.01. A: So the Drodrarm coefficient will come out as -0.28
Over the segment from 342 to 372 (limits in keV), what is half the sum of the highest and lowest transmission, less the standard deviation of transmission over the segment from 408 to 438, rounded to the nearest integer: 461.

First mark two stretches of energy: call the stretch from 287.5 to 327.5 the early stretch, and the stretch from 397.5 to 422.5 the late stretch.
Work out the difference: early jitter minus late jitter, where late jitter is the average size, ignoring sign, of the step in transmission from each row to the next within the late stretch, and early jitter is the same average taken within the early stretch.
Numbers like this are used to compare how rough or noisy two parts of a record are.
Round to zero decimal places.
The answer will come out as 17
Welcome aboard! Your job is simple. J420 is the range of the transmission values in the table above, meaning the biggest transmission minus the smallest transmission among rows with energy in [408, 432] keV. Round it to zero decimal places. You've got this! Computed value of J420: 28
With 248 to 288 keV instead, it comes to 101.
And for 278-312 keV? 191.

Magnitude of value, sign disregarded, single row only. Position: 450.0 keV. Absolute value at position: 512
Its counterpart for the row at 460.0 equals 500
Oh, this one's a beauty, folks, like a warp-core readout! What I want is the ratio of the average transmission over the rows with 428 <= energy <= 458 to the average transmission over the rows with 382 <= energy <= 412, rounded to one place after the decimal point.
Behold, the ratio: 1.1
